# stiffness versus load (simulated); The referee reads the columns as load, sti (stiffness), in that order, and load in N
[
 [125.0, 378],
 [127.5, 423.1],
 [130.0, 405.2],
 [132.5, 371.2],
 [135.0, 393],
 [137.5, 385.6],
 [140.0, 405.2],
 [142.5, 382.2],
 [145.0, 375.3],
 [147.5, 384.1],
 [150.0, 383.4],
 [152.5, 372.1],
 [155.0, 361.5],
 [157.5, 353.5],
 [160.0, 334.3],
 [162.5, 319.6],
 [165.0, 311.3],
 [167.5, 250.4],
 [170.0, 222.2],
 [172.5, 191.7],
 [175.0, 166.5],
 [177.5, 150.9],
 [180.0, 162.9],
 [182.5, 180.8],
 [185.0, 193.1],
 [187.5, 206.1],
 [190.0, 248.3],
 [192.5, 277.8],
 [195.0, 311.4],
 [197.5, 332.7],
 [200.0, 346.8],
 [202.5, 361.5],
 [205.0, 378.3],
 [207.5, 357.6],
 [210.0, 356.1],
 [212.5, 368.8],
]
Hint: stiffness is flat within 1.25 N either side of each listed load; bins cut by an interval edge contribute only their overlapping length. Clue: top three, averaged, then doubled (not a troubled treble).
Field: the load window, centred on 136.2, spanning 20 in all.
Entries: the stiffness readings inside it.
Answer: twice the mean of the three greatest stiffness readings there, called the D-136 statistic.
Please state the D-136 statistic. 822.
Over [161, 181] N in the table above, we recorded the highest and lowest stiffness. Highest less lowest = 169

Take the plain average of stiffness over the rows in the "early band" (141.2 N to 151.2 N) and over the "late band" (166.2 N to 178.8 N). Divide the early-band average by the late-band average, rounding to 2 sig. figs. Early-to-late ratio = 1.9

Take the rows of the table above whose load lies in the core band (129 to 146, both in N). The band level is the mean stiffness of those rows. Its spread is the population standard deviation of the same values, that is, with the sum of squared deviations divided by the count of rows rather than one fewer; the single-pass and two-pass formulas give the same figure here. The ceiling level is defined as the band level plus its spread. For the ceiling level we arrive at 401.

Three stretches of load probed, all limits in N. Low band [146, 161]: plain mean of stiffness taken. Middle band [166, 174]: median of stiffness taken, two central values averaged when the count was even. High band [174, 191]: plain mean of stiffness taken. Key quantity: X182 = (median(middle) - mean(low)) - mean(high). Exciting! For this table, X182 -330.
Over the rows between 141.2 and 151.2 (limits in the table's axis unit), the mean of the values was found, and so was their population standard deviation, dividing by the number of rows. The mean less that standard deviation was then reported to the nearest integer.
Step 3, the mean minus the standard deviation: 378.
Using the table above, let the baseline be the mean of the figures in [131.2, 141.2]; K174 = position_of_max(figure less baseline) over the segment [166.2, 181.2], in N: 167.5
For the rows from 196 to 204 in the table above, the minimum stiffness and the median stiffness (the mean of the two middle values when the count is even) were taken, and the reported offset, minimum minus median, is -14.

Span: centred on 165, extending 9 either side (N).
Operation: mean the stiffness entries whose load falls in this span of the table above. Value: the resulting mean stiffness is 283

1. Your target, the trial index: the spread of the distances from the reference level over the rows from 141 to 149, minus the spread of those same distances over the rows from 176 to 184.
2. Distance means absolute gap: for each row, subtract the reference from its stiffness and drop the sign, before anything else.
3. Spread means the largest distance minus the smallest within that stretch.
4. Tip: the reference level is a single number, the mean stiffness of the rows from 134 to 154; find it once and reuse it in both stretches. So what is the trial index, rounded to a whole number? -21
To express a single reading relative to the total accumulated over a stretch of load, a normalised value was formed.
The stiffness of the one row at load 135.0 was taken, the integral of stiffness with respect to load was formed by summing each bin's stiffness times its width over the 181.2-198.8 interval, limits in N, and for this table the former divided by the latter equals 0.09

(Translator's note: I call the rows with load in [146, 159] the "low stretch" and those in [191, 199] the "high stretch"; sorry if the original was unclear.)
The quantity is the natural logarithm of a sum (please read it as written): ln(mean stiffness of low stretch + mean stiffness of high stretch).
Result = 6.52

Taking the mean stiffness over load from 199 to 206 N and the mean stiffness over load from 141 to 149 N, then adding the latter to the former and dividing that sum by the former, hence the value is 2.05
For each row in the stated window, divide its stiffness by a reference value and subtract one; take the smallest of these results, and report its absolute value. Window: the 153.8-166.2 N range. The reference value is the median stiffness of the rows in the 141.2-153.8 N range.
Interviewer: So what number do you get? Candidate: 0.2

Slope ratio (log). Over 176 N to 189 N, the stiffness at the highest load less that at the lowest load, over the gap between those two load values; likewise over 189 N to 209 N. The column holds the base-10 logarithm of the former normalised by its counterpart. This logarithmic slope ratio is -0.1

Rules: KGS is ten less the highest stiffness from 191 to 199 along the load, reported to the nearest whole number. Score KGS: -323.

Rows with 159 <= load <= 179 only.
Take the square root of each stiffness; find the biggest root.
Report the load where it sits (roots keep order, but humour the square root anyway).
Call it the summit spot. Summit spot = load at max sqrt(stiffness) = 160.0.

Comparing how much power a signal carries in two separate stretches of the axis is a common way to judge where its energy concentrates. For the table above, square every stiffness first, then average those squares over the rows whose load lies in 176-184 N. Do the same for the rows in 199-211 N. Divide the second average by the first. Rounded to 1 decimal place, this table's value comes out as 4.7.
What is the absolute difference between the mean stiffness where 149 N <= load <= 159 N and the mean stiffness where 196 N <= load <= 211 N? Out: 12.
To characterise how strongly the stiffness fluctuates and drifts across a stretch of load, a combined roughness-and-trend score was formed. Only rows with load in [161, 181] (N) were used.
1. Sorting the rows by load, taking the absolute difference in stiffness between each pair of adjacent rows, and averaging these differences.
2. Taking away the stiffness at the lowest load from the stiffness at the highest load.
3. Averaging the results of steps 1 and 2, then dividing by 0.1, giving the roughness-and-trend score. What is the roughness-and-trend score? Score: -654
